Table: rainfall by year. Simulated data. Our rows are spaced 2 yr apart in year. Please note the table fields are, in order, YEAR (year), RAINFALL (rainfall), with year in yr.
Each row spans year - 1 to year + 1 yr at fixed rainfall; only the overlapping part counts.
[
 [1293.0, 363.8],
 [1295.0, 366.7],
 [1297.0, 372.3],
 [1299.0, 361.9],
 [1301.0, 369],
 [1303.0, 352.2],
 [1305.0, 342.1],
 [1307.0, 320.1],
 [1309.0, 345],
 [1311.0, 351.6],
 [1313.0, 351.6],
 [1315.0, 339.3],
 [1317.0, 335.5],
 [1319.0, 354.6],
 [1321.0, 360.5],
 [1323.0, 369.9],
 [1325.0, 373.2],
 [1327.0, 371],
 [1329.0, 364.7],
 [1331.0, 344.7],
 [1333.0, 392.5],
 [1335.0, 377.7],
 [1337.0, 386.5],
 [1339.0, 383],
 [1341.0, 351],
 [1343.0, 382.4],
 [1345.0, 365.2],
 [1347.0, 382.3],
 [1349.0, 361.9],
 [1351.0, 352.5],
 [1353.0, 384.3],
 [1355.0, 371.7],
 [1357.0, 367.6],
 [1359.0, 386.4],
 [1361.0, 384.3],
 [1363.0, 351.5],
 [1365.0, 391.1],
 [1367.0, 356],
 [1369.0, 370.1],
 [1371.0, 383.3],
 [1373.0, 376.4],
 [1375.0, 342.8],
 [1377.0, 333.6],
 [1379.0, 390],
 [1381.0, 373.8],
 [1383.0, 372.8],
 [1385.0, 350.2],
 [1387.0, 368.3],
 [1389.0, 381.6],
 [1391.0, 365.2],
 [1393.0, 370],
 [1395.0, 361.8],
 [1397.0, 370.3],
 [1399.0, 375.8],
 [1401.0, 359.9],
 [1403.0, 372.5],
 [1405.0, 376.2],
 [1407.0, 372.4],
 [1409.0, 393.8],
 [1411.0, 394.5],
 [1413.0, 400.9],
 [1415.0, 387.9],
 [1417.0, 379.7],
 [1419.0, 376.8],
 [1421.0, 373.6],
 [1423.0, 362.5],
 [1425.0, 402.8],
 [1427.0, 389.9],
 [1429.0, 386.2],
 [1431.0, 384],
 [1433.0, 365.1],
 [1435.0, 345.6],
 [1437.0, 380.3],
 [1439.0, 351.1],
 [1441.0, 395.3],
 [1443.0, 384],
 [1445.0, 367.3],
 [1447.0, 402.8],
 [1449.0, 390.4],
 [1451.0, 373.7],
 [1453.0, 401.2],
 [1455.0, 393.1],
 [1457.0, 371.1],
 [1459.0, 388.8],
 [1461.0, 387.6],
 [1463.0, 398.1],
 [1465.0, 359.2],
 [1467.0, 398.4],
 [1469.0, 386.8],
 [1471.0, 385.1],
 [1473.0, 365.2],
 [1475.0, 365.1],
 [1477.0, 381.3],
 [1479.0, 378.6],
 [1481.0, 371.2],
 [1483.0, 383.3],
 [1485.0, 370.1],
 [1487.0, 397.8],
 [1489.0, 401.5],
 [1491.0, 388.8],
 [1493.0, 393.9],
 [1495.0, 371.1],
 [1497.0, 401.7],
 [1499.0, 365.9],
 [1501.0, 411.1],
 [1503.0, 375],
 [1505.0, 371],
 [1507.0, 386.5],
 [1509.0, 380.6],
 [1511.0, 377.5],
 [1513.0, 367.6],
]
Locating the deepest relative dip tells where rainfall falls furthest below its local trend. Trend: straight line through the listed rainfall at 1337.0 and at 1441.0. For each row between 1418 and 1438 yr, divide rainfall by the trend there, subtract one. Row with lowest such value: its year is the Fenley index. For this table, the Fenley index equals 1435.0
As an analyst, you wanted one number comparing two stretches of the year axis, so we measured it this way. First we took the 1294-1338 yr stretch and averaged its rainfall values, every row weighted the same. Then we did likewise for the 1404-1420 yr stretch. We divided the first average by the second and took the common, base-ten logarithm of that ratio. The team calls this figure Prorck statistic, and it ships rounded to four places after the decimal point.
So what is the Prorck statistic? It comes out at -0.0304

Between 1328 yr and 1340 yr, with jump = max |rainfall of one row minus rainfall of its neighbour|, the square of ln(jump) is 15.0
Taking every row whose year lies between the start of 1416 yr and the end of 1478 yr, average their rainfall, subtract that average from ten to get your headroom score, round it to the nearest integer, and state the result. -370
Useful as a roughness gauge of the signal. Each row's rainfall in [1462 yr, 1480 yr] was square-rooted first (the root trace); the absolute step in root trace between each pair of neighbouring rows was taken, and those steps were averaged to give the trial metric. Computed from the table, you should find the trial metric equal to 0.42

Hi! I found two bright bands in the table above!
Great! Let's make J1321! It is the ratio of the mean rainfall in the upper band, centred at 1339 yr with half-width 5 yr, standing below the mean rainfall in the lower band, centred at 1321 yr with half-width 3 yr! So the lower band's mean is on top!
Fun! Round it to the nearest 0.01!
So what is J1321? 0.96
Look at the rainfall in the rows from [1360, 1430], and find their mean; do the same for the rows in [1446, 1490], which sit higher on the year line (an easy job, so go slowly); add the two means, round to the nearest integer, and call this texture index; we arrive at 758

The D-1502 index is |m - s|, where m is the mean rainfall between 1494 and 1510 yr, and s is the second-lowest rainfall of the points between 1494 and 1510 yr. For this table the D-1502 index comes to 12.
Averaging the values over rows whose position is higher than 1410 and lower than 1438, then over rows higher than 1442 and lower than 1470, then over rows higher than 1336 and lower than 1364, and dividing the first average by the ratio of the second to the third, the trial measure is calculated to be 367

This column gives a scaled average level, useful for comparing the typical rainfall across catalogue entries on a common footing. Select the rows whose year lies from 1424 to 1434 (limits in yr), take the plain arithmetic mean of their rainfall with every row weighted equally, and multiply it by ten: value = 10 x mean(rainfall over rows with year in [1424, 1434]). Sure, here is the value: 3856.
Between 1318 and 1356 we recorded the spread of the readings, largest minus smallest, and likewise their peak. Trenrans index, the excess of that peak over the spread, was 345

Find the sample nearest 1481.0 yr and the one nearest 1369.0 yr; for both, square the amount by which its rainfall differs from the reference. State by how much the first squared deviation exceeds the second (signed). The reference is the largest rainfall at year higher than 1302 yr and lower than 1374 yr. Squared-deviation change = -48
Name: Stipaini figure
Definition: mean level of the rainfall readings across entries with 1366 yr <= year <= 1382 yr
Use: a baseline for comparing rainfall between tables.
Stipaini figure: 366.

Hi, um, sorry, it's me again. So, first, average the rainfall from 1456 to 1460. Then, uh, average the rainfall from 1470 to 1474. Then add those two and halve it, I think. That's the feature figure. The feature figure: 378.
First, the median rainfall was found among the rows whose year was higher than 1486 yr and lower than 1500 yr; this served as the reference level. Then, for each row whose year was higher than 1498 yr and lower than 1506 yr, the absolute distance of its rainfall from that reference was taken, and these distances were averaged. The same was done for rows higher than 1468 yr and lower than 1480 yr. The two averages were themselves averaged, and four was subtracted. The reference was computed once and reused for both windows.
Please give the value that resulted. 15.3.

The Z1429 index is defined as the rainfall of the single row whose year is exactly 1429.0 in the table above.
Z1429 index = 386.2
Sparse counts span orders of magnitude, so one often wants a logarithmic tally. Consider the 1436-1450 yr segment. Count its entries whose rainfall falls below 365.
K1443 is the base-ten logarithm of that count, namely 0.0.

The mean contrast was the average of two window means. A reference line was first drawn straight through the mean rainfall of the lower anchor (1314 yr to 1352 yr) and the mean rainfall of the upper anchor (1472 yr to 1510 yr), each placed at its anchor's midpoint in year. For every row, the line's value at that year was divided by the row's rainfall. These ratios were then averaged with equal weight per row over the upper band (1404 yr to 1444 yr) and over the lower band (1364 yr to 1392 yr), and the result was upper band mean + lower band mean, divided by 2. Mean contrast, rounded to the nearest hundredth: 1.00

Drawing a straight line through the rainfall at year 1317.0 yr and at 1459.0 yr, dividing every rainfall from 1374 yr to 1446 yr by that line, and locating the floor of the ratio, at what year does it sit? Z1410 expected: 1435.0 yr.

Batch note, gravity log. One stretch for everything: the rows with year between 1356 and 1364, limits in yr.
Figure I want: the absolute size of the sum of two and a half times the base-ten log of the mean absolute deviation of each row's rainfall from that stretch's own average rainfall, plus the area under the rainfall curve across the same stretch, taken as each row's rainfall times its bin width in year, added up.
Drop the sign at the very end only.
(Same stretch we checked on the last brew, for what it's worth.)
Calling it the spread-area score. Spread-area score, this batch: 2982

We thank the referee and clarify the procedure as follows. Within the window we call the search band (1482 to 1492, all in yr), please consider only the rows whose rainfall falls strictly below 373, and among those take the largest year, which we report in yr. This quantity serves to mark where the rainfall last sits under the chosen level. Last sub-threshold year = 1485.0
